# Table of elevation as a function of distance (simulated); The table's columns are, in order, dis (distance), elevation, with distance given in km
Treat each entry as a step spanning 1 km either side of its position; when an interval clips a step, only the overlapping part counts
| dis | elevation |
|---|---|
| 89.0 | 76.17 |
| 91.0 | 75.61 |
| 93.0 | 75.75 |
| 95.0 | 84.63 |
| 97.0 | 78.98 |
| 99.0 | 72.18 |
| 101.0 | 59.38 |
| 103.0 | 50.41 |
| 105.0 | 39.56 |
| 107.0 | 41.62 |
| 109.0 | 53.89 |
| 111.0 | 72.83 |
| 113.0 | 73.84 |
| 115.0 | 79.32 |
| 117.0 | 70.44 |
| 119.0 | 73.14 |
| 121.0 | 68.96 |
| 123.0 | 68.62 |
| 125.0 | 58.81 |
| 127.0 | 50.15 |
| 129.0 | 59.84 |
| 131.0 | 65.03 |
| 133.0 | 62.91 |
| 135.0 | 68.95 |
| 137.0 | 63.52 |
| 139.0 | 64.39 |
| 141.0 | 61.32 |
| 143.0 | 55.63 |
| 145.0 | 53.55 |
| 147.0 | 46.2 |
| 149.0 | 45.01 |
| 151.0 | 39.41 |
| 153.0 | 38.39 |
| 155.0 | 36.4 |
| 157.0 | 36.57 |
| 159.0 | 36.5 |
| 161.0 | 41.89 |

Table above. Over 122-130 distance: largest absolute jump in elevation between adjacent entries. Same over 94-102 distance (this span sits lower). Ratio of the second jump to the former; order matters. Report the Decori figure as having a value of 1.30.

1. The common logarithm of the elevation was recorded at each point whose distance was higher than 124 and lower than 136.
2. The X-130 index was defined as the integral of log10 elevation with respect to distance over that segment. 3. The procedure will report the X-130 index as 21.4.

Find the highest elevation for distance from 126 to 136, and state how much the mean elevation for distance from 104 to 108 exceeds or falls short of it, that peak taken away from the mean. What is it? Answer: -28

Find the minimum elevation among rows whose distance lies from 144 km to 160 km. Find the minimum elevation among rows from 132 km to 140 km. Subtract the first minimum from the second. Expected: 27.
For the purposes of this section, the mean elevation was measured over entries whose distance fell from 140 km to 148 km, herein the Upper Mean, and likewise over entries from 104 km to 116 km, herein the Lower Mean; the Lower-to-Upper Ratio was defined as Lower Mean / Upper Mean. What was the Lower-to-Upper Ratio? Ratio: 1.11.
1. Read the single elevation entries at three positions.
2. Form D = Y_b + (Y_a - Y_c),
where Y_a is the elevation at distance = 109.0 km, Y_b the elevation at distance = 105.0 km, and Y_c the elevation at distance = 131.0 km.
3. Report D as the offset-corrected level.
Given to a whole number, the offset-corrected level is 28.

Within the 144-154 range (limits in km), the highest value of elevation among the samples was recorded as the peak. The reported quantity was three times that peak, 161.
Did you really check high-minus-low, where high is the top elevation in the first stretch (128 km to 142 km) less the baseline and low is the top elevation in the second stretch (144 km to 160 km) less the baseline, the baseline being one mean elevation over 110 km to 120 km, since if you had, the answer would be 15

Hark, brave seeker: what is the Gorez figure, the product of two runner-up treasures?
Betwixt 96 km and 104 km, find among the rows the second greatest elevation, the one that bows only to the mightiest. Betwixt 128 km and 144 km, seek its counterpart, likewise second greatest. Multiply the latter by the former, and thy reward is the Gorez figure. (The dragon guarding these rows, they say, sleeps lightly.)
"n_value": 4694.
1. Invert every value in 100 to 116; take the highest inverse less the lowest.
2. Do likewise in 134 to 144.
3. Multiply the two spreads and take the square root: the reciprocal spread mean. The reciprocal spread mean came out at 0.007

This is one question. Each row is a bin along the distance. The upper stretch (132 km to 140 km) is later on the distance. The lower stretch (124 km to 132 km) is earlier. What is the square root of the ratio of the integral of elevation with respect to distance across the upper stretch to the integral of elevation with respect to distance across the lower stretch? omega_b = 1.05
